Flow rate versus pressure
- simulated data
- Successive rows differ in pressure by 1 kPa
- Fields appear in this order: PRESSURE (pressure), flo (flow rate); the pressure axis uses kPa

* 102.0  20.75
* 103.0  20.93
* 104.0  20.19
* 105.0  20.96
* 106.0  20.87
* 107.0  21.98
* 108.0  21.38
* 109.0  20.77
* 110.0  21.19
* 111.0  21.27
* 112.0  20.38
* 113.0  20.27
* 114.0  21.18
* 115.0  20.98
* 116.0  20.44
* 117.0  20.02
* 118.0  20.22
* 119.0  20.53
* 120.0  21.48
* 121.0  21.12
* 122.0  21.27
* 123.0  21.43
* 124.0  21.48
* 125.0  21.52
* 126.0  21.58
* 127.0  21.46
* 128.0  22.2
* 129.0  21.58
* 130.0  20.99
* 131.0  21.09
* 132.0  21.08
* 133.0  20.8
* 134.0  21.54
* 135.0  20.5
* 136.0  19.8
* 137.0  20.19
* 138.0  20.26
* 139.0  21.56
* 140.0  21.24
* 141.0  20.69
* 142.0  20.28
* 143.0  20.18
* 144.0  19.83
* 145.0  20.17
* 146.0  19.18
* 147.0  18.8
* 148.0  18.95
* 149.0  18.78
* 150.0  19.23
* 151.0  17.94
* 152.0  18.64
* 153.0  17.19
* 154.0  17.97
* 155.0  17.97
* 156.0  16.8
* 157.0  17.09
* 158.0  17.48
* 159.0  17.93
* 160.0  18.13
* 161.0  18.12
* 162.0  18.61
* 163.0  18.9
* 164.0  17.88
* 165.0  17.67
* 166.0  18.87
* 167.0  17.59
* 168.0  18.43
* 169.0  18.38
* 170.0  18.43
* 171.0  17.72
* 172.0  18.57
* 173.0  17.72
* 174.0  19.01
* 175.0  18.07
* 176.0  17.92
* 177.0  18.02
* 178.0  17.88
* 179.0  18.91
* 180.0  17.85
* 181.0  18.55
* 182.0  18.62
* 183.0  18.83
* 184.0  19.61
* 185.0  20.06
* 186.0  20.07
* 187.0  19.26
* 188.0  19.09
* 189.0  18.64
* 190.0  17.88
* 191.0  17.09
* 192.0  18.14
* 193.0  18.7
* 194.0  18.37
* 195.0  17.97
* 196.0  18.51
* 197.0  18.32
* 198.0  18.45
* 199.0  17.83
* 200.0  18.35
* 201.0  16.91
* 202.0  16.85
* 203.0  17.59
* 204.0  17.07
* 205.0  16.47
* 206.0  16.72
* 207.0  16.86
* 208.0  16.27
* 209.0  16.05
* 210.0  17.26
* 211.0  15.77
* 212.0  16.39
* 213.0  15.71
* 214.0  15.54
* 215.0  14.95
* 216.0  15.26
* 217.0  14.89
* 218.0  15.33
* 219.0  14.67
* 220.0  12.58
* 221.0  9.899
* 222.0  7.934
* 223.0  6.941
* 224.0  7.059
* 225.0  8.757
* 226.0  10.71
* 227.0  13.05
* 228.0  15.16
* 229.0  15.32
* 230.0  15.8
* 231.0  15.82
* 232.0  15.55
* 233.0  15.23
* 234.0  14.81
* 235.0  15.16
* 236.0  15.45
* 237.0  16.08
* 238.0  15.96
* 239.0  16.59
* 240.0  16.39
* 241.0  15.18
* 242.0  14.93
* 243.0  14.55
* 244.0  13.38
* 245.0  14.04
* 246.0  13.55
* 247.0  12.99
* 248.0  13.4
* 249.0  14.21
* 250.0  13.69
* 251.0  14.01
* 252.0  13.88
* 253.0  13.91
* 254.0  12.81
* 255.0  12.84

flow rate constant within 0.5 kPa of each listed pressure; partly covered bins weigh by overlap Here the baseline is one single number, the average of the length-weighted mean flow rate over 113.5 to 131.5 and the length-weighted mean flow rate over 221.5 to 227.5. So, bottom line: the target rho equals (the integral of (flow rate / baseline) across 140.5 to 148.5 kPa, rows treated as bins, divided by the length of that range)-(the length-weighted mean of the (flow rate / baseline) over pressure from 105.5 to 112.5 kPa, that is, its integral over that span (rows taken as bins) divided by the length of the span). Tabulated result -0.09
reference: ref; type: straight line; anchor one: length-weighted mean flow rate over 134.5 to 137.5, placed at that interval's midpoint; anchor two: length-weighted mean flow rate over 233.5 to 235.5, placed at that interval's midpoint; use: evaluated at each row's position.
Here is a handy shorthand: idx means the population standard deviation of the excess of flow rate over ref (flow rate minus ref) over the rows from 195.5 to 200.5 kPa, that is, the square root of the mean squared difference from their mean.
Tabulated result 0.22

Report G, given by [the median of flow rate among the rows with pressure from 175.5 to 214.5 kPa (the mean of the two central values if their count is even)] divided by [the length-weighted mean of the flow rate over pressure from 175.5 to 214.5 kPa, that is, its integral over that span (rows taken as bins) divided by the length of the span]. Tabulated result 1.01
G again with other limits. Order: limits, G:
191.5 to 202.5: 1.02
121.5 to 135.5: 1.01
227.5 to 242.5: 0.99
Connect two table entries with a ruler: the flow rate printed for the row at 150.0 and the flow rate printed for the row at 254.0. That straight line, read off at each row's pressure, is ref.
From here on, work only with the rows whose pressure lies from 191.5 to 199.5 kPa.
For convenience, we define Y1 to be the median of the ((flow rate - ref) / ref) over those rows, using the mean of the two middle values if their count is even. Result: 0.117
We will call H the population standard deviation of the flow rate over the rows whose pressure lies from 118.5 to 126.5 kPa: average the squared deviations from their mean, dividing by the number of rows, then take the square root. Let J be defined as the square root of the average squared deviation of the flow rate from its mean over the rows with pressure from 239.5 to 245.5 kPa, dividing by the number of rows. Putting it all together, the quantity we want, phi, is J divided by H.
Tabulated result 2.9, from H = 0.32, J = 0.94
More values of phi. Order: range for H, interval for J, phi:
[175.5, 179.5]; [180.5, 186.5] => 1.5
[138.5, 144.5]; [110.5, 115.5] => 0.7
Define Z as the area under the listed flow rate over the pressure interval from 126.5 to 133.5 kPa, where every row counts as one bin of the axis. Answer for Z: 149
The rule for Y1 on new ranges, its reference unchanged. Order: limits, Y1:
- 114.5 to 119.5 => -0.042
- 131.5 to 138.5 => 0.017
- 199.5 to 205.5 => 0.063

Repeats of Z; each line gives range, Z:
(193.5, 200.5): 128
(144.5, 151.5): 133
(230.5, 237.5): 108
